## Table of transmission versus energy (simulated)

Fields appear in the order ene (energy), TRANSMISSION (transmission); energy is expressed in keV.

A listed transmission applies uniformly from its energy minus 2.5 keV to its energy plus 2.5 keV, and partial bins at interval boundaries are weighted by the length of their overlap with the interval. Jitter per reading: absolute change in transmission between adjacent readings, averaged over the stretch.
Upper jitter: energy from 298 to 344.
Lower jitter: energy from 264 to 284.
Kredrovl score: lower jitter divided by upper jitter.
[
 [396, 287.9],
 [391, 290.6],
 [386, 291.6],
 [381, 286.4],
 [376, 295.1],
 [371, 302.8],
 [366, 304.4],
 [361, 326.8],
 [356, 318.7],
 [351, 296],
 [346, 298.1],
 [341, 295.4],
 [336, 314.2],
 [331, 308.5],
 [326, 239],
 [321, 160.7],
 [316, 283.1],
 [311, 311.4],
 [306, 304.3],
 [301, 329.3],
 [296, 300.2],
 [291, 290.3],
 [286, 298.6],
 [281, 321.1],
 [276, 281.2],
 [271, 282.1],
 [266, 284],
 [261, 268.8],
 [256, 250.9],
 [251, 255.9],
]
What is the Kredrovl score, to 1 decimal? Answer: 0.3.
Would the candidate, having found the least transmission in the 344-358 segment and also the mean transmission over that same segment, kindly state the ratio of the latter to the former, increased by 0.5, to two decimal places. 1.53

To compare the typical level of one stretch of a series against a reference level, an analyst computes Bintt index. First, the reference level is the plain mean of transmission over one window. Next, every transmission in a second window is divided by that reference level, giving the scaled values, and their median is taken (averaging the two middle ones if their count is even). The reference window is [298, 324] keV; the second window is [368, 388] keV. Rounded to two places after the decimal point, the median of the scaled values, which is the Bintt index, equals 1.06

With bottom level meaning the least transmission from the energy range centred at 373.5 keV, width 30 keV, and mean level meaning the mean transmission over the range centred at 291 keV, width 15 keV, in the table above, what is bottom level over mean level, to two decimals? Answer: 0.97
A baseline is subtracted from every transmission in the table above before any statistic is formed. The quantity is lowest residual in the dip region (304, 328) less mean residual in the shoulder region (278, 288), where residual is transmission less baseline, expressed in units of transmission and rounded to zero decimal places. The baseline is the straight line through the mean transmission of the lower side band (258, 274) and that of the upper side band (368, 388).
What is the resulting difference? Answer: -154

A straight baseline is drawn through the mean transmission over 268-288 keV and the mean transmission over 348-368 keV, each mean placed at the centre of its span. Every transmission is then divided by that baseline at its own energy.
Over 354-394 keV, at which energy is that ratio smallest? 381 keV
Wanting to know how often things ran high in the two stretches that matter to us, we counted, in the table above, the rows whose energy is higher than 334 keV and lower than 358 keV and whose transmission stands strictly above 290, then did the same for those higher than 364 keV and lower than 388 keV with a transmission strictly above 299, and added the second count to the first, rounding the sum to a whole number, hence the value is 7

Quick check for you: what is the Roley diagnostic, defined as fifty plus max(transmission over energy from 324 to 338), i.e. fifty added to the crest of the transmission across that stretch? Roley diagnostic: 364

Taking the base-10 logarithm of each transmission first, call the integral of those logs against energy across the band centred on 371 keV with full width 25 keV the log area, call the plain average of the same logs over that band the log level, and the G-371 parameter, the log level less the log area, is -59.5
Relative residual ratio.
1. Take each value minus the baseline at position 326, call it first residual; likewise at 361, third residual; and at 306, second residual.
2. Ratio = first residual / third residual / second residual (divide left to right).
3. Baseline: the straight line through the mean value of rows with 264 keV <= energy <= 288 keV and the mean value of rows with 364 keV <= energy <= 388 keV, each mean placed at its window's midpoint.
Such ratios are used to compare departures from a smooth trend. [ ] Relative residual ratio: -0.18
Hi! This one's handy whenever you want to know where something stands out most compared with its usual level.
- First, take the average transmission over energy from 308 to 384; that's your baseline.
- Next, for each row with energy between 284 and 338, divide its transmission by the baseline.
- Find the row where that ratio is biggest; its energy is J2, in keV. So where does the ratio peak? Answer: 301 keV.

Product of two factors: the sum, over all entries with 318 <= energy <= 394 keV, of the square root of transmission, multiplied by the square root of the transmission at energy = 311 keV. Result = 4484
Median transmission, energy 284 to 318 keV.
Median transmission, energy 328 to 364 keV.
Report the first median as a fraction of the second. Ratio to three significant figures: 0.973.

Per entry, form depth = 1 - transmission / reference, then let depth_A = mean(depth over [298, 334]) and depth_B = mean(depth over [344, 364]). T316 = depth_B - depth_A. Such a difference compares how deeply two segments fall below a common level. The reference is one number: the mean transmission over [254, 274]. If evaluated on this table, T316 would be -0.12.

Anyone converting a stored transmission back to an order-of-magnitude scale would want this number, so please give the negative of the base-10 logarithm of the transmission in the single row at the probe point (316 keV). -2.45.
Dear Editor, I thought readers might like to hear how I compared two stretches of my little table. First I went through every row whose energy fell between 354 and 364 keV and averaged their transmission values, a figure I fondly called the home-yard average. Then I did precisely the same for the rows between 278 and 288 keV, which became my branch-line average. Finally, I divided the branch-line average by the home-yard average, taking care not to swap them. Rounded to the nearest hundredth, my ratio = 0.96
